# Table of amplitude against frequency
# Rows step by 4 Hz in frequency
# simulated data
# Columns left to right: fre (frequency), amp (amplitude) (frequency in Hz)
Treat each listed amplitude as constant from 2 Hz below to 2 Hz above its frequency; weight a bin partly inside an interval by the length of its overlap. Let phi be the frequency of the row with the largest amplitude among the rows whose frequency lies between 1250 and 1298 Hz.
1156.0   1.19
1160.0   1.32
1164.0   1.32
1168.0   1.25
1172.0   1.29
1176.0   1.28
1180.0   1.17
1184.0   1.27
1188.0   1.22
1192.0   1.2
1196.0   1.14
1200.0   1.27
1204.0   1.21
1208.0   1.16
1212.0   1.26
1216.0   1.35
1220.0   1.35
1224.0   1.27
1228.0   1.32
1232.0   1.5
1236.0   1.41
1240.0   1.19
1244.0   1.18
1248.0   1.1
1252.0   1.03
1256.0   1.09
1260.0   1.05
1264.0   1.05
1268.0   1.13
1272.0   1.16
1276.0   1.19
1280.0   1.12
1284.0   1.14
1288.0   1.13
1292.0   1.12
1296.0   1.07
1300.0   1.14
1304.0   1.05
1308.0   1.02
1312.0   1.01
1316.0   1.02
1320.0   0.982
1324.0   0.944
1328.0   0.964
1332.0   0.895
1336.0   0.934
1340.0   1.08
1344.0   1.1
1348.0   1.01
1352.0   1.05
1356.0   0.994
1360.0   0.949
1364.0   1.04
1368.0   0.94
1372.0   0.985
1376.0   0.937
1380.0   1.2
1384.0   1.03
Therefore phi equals 1276.0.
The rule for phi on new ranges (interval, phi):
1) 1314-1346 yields 1344.0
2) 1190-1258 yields 1232.0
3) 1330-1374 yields 1344.0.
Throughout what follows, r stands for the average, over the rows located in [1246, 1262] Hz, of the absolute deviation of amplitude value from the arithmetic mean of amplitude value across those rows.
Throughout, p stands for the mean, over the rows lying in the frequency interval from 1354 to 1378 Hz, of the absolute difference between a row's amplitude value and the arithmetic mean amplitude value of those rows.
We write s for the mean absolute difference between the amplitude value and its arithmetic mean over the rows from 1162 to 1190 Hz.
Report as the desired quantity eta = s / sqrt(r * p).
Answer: 1.26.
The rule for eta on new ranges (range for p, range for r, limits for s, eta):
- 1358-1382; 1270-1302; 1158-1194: 1.01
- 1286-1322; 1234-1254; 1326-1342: 0.82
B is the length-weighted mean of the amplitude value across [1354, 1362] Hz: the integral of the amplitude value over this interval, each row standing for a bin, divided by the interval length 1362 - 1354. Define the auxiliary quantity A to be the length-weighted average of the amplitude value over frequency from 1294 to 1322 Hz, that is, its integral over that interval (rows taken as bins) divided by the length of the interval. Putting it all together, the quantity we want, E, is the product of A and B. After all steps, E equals 1.01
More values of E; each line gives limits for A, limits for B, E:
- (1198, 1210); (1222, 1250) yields 1.55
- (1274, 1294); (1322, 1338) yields 1.07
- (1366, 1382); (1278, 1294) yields 1.14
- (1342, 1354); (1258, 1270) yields 1.13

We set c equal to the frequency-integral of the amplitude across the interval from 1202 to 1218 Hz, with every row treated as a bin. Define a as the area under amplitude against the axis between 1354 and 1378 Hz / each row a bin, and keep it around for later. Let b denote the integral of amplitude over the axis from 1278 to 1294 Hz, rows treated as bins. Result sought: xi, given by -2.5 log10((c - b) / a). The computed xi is 3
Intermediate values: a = 23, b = 18.0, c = 20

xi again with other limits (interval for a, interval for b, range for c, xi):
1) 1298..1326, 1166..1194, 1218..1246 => 3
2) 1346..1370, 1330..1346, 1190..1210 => 1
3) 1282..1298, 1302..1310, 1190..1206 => 1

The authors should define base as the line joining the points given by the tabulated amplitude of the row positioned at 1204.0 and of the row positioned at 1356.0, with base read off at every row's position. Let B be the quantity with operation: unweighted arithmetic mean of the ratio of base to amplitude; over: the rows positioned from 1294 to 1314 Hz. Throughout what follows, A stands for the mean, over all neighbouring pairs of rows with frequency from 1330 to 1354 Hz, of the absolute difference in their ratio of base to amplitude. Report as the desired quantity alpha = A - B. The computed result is -0.94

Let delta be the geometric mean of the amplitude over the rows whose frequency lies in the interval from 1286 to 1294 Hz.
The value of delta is 1.12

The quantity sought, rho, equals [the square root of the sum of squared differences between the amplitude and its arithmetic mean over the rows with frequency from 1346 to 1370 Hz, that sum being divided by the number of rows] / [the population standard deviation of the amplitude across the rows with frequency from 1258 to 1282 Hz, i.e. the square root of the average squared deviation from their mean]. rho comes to 0.8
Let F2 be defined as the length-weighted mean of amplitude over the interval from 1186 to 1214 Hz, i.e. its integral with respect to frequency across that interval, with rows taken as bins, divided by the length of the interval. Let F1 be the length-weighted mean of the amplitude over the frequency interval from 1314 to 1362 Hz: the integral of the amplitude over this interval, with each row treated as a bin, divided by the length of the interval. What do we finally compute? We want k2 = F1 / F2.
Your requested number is 0.82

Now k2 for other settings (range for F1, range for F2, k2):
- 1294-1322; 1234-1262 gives 0.91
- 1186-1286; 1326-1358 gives 1.20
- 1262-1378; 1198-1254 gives 0.83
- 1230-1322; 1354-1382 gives 1.12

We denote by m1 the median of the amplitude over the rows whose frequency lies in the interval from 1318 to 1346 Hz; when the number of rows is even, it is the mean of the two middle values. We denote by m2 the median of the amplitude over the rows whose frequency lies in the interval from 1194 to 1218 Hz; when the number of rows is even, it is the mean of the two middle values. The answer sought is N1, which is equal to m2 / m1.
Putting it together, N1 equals 1.28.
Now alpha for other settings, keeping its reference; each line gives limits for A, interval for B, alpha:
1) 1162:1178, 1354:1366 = -0.97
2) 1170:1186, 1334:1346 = -0.93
